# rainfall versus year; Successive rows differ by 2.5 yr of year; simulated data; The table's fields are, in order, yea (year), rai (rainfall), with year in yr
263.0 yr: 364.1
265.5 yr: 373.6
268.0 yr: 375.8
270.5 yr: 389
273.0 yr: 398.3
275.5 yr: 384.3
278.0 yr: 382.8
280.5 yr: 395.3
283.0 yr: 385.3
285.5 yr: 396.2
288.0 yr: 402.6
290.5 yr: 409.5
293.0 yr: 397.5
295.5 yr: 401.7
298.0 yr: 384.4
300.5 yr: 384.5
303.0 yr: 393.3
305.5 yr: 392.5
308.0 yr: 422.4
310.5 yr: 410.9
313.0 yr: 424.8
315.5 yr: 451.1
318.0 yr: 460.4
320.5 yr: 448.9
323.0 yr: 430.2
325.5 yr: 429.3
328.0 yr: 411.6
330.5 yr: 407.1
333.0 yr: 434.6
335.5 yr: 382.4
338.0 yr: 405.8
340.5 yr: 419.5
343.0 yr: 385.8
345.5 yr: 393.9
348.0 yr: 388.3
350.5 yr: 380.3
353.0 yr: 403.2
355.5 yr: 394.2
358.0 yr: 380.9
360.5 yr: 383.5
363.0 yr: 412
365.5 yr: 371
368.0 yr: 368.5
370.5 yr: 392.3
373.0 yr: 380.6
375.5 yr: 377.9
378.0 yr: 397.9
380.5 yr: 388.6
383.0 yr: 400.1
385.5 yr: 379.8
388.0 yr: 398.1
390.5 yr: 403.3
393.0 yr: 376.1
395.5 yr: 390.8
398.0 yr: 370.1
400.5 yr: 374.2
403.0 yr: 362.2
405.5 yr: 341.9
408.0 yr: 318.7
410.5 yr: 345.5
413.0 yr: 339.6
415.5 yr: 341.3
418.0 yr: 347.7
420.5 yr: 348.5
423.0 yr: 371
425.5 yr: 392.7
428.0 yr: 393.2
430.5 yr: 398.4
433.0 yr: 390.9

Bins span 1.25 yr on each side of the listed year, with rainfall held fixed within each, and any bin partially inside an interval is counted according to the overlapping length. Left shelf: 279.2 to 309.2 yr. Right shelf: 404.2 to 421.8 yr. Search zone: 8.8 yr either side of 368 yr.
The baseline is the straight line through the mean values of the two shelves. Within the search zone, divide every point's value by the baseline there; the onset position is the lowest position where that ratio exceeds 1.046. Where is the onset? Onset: 360.5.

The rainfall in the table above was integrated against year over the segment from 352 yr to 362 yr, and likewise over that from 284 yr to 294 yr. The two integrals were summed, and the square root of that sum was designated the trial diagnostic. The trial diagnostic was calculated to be 89.0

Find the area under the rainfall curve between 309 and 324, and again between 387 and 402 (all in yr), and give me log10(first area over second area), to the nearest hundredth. 0.06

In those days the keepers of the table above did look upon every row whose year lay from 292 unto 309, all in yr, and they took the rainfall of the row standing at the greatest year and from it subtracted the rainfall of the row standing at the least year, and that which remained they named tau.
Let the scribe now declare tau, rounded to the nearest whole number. 25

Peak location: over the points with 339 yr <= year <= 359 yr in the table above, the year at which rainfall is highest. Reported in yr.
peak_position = 340.5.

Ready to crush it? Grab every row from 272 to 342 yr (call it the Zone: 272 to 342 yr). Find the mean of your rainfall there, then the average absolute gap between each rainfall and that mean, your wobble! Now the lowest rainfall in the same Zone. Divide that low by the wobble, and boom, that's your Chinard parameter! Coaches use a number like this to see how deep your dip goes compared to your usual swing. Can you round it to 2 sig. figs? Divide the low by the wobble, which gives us 22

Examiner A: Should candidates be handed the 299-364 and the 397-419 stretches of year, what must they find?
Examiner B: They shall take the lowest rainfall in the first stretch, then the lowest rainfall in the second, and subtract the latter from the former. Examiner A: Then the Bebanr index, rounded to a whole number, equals 62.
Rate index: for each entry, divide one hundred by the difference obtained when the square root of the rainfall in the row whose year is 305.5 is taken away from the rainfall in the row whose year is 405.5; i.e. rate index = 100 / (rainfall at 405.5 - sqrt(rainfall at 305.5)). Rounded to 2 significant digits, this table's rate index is 0.31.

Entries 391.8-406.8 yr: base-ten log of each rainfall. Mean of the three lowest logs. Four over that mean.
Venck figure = 1.57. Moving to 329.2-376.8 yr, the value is 1.56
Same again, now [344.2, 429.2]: 1.59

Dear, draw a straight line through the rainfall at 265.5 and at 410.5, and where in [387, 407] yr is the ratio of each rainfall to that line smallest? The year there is 405.5 yr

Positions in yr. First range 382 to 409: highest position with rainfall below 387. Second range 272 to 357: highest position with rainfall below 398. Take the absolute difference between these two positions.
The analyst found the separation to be 52.5 yr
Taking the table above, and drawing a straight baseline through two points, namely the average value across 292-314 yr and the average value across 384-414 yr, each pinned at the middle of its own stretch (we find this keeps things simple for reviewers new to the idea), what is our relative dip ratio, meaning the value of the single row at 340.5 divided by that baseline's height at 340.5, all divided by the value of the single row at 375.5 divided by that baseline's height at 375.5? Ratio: 1.07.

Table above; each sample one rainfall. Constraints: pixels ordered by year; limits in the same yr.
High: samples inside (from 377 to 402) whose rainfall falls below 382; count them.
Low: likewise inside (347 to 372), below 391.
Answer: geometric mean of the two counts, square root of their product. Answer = 4.9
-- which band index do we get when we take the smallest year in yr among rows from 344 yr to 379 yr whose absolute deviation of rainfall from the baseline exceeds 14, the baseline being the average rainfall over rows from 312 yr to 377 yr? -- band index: 348.0 yr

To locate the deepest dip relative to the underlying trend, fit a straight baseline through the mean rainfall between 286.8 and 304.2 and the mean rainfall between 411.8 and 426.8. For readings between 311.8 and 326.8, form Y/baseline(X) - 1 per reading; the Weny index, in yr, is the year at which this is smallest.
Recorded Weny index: 313.0 yr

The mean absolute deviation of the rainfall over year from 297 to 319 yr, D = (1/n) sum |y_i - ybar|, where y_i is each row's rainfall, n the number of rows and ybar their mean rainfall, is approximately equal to 23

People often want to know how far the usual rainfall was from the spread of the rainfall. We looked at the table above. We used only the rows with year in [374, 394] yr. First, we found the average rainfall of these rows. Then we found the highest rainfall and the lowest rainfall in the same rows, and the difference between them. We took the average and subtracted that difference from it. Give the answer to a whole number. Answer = 363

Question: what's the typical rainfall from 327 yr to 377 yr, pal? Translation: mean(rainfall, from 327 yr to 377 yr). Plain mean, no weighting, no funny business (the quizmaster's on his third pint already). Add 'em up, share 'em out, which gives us 394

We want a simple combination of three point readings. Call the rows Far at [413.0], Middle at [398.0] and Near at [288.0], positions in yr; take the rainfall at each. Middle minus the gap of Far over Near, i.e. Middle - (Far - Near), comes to 433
